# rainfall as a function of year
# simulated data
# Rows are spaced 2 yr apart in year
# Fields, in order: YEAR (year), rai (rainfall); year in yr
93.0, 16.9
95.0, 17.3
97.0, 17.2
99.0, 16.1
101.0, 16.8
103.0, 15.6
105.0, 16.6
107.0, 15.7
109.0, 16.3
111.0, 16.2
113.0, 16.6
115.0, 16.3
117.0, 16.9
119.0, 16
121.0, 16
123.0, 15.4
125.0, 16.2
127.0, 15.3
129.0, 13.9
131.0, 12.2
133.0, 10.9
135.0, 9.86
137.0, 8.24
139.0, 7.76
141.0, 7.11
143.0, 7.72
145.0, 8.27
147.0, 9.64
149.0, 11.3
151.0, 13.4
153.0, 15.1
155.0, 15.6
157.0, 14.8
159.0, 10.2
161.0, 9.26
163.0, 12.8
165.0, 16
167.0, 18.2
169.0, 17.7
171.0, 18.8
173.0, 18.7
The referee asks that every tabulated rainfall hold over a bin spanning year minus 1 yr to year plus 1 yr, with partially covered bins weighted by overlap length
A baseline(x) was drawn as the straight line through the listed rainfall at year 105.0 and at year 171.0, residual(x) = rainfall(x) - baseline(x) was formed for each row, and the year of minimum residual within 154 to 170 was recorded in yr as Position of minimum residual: 161.0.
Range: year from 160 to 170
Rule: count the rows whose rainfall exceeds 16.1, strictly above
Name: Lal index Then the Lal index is 2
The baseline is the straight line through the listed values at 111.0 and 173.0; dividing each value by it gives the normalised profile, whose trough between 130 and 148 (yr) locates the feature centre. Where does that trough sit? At 141.0 yr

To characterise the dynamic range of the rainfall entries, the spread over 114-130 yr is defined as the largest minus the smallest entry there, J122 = 3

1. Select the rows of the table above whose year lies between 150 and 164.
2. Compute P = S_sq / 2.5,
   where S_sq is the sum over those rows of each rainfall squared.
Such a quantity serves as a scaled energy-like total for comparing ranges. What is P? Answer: 489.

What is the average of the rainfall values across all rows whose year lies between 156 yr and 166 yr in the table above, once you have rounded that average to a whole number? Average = 13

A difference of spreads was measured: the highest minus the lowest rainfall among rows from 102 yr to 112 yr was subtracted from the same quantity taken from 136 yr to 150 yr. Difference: 3.2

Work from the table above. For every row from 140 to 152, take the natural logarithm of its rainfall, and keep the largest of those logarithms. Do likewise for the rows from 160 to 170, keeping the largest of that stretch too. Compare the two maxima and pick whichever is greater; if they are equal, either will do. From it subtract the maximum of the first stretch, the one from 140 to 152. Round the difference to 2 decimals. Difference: 0.31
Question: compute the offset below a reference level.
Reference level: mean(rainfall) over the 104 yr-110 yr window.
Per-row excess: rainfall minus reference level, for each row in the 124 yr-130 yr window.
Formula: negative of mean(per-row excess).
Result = 1.1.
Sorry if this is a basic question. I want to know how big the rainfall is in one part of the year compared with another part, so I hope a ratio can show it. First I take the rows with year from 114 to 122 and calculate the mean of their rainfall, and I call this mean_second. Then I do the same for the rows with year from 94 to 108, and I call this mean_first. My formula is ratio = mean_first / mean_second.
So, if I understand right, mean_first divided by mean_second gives 1.0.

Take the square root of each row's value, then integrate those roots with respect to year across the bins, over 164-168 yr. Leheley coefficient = 16.5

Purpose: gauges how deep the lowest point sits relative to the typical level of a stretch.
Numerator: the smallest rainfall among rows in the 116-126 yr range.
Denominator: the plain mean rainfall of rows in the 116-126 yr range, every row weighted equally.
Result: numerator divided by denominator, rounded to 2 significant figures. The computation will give 0.96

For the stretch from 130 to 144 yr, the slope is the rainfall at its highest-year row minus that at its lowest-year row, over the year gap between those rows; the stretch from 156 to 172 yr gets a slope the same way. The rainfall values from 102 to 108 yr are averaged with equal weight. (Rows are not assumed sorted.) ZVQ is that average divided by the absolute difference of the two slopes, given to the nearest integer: 24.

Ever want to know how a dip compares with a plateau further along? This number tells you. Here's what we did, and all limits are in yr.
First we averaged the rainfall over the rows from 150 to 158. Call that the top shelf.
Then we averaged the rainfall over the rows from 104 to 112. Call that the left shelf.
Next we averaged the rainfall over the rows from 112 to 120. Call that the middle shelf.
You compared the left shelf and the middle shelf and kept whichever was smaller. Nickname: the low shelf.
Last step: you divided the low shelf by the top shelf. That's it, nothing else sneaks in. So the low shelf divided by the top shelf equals 1.1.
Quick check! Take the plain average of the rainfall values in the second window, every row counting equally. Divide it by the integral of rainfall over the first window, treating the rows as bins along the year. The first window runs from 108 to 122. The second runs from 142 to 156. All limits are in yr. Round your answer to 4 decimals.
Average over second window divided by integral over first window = 0.0506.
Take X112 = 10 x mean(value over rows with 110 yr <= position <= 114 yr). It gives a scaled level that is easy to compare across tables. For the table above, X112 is 164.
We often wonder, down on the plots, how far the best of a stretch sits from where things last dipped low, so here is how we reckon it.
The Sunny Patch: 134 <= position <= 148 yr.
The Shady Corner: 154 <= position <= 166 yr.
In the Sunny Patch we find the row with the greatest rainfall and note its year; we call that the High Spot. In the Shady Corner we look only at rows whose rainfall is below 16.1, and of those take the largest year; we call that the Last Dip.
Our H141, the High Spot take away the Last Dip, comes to -30 yr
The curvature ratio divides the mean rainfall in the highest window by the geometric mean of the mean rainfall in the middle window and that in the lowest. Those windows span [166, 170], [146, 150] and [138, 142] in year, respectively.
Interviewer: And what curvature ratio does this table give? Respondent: 2.0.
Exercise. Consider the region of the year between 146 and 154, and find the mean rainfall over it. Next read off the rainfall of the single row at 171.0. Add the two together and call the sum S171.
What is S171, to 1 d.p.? 31.2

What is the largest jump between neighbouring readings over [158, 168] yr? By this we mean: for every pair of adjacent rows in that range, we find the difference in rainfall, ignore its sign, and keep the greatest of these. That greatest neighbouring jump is 3.5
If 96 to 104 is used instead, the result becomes 1.2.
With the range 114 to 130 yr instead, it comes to 1.4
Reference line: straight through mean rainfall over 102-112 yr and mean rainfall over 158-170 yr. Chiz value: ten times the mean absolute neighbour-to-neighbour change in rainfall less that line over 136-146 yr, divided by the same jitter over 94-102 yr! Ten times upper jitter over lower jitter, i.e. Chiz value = 9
